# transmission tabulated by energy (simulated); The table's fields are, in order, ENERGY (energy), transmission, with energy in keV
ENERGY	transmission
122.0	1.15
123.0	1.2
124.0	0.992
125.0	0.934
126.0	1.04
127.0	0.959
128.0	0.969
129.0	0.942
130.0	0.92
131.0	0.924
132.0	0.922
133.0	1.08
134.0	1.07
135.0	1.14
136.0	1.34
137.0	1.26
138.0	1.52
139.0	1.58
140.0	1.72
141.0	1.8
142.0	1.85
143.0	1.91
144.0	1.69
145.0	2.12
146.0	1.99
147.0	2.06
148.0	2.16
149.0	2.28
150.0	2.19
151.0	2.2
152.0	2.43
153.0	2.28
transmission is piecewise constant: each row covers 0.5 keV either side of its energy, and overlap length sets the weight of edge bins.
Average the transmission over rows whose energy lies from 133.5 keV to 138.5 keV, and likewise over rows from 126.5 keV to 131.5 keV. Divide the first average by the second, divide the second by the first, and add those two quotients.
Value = 2.09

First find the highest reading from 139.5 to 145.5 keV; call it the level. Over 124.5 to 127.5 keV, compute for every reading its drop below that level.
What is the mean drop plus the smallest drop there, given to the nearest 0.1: 2.2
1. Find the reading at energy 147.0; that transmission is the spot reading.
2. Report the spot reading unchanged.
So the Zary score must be 2.06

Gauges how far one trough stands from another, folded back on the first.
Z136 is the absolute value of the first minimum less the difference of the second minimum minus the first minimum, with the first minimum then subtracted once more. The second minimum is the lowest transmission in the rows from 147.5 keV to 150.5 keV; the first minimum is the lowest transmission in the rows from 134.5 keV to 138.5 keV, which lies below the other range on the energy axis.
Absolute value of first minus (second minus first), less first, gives -1.02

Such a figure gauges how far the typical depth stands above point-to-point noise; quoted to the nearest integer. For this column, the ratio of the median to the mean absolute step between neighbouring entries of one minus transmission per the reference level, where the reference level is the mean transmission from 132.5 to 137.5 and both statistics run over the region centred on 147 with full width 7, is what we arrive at -6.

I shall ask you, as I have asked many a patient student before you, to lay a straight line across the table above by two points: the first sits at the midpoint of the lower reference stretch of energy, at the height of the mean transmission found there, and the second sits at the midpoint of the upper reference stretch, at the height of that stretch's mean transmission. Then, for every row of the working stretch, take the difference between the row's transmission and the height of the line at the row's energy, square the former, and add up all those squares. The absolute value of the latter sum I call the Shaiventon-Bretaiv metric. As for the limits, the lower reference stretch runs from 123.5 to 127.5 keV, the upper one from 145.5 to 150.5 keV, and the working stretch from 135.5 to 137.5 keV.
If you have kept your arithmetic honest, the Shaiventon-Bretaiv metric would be 0.13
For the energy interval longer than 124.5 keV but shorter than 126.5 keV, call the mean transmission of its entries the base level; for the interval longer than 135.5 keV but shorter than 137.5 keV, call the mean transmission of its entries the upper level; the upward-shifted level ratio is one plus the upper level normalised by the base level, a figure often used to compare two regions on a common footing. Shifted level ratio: 2.3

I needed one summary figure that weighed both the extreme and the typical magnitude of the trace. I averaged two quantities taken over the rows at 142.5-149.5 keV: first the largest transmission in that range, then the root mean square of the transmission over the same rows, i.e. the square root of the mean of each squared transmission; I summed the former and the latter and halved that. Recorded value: 2.2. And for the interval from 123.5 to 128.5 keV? 1.0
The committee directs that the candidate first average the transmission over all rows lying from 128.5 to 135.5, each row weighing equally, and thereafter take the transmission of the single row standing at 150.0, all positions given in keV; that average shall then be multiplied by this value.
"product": 2.2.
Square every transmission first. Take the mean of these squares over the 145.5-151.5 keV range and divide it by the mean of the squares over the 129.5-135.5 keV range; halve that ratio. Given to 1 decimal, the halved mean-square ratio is 2.2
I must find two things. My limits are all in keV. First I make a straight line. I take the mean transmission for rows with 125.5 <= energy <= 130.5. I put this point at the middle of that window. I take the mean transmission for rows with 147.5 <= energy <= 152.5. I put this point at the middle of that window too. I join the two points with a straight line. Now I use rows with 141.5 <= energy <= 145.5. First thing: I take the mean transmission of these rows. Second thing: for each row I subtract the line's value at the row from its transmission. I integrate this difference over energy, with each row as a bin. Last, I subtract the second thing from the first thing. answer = 1.81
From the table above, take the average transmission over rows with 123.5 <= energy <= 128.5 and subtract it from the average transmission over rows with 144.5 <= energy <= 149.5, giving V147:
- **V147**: 1.14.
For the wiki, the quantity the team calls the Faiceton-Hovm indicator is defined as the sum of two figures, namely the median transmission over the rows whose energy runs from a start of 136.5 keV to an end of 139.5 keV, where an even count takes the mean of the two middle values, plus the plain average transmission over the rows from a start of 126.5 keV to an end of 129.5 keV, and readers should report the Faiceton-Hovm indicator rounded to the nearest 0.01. 2.48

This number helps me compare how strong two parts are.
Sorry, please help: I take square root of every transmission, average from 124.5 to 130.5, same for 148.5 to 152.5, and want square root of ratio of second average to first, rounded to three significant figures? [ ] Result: 1.24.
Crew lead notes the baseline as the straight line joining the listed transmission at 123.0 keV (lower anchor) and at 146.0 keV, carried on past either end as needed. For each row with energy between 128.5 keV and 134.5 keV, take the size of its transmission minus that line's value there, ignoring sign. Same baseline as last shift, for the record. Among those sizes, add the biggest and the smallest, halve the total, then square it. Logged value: 0.28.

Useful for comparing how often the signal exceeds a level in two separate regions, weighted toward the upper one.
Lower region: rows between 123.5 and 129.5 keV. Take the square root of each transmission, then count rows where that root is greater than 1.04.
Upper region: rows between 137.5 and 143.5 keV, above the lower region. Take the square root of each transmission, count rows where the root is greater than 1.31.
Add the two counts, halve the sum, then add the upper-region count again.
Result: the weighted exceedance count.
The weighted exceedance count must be 6.0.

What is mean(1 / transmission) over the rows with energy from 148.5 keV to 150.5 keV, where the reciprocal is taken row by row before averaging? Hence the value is 0.45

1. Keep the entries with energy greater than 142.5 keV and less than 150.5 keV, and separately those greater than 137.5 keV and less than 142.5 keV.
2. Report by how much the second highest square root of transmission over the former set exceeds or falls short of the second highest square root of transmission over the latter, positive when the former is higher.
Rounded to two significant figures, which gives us 0.14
